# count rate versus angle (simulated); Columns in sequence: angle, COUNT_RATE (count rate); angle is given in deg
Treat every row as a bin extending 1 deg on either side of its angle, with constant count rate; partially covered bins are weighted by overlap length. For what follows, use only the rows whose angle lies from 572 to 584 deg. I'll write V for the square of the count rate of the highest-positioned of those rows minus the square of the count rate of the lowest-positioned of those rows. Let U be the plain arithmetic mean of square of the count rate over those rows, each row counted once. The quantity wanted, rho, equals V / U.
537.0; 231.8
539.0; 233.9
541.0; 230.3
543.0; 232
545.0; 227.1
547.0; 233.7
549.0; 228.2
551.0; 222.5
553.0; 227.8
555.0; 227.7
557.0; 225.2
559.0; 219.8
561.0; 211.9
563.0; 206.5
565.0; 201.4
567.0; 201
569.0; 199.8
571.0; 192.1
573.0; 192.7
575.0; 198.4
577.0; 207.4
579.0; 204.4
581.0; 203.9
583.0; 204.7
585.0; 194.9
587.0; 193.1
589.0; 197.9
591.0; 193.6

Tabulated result 0.117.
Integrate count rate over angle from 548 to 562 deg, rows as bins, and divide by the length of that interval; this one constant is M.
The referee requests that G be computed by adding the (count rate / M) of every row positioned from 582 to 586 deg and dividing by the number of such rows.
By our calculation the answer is 0.89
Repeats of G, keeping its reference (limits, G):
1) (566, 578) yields 0.89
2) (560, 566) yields 0.93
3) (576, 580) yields 0.92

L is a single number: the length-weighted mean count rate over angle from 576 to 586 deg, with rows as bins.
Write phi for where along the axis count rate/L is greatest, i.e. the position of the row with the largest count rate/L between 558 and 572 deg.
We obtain 559.0 deg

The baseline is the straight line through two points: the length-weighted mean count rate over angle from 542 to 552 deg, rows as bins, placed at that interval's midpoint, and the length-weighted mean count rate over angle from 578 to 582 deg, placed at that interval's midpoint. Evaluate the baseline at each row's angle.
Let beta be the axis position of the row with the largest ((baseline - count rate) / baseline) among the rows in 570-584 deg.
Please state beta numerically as 571.0 deg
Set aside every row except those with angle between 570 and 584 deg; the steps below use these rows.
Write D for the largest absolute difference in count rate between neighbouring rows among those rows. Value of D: 9.0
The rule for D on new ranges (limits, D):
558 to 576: 7.9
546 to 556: 5.7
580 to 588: 9.8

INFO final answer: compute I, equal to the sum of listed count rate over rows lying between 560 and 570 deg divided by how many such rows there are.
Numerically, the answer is 204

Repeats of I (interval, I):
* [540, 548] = 231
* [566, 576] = 197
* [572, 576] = 196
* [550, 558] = 226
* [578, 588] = 200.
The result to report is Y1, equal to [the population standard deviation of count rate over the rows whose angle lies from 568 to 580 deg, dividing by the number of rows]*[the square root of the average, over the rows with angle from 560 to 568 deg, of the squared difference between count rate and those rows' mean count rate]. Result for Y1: 25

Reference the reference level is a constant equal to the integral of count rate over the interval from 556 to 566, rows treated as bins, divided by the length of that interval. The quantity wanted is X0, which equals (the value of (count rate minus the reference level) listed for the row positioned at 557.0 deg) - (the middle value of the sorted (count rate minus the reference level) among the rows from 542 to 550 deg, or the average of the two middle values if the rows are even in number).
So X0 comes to -5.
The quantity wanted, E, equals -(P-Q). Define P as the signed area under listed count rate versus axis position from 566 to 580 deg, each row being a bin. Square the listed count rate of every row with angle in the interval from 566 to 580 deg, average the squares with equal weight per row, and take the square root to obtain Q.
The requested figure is -2592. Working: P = 2792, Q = 199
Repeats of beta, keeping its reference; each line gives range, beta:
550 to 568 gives 565.0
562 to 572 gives 571.0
